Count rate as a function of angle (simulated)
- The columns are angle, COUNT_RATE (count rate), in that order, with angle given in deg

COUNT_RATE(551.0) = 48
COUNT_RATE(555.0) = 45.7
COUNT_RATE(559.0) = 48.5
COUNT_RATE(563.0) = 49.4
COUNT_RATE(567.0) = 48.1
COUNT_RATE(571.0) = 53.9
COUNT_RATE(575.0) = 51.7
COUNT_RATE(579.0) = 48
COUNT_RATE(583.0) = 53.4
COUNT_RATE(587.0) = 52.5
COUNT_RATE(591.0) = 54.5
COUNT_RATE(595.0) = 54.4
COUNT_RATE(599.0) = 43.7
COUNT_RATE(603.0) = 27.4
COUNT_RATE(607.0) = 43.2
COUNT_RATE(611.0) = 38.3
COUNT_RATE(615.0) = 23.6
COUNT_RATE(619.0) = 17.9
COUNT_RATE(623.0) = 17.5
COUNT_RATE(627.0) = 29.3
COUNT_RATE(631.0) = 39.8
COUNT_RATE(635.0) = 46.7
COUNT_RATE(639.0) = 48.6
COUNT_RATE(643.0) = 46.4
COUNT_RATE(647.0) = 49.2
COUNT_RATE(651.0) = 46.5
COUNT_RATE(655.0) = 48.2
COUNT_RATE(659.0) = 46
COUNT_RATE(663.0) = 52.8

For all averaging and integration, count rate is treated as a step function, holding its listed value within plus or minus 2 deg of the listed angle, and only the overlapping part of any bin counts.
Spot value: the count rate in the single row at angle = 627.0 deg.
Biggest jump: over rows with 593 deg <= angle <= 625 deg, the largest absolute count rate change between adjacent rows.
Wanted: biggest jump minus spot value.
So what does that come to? -13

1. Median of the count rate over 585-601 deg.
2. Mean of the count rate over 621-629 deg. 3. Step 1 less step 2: 30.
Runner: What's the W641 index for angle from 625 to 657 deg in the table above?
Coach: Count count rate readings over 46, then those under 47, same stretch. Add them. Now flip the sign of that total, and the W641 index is -11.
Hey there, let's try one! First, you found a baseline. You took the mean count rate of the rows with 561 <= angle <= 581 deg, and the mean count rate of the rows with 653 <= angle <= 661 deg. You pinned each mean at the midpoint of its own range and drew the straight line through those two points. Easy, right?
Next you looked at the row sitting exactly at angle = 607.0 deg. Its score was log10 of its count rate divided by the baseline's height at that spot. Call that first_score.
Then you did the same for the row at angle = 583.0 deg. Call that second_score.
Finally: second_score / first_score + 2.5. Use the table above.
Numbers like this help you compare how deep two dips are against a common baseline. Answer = 1.9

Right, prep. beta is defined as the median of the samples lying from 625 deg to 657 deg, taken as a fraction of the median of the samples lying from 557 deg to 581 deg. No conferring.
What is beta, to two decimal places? 0.95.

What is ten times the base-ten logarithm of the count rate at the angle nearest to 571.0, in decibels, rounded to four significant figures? 17.32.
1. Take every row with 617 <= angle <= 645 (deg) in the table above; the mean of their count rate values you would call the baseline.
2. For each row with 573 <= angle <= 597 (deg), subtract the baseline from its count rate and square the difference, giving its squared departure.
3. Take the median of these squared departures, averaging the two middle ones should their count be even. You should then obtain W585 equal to 316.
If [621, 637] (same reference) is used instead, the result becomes 84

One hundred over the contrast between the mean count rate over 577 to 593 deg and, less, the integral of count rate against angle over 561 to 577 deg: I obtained -0.132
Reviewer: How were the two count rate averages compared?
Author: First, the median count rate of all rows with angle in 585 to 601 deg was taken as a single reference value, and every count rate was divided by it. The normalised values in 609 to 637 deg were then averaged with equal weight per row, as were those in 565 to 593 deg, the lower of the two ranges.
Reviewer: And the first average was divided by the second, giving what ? 0.59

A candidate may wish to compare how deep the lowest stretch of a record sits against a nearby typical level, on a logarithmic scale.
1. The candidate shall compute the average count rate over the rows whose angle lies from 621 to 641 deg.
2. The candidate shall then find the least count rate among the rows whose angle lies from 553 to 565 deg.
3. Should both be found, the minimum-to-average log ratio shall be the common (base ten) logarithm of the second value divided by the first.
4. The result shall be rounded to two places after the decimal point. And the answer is 0.10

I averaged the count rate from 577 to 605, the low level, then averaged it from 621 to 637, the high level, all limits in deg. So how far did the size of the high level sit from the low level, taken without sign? 14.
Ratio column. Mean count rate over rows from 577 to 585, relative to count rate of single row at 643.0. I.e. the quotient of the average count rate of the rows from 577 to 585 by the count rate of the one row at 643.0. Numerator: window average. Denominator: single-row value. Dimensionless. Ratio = 1.093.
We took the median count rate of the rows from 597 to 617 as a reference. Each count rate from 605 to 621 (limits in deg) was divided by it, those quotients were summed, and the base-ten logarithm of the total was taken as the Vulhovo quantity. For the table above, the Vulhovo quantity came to 0.51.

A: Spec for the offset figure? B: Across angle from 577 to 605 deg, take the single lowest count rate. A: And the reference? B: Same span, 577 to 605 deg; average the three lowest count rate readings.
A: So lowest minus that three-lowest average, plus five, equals -7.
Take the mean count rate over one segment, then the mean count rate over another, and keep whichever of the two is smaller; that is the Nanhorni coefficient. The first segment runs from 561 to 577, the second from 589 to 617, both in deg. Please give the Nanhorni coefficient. 41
